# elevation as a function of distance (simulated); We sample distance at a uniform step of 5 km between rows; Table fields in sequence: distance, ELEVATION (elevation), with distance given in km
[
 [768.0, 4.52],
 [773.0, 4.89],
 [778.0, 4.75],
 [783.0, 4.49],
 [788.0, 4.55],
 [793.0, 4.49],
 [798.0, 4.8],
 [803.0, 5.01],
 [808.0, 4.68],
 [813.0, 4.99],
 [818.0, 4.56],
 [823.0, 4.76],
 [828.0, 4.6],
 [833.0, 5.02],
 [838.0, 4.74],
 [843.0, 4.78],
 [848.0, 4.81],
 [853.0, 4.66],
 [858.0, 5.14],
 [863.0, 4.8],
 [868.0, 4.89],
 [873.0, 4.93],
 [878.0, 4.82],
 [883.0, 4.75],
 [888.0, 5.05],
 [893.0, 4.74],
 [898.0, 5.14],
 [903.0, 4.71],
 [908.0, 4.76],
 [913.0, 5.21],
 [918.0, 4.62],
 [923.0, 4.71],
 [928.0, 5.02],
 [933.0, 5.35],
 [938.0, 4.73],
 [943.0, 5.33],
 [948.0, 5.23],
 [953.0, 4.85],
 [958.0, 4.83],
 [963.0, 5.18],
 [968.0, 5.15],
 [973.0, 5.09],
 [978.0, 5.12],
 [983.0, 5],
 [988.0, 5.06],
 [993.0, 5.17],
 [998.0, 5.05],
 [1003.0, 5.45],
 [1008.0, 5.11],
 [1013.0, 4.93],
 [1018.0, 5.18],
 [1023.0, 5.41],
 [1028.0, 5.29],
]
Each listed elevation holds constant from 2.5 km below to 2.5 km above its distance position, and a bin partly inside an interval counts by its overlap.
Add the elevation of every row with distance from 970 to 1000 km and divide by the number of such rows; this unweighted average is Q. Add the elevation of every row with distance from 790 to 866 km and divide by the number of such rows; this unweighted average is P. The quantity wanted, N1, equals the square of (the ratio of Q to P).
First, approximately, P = 4.789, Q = 5.08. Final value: 1.13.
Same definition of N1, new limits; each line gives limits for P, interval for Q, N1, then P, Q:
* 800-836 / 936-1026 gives 1.13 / 4.803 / 5.10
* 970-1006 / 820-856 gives 0.86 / 5.134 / 4.77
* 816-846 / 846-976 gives 1.09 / 4.743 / 4.94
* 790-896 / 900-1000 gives 1.08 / 4.810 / 5.01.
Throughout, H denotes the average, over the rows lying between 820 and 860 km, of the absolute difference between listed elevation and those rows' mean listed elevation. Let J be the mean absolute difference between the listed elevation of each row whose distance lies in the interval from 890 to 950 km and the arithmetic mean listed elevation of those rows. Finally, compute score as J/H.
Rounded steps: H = 0.13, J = 0.25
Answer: 1.9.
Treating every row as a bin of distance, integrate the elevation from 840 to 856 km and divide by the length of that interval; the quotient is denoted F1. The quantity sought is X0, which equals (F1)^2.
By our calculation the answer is 22.7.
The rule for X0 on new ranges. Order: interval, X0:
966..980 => 26.2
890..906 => 23.7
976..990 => 25.6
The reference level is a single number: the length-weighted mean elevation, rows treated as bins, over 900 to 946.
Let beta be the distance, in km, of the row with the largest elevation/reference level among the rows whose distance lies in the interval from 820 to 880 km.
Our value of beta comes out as 858.0 km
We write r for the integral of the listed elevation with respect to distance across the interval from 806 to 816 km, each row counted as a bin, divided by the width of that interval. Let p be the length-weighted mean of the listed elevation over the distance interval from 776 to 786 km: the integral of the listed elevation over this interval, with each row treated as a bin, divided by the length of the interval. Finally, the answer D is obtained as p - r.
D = -0.22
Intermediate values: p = 4.6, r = 4.83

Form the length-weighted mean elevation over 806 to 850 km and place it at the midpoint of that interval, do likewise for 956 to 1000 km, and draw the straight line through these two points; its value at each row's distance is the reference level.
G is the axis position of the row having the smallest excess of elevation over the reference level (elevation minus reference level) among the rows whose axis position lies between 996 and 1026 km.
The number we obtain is 1013.0 km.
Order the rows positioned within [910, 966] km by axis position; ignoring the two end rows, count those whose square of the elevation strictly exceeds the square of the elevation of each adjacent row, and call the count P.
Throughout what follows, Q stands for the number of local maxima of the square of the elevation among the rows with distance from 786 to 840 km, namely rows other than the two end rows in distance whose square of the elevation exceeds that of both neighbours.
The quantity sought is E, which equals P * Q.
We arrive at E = 8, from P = 2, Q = 4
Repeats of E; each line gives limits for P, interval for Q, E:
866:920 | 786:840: 16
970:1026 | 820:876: 9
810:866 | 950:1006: 12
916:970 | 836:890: 9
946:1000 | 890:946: 9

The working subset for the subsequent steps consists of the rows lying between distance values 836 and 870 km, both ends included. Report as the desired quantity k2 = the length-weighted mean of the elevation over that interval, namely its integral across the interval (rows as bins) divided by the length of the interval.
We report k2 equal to 4.83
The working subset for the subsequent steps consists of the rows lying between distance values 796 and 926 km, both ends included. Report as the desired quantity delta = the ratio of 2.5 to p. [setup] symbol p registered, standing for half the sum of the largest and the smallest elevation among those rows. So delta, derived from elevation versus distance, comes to 0.512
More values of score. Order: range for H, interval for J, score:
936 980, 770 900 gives 0.9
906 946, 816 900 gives 0.5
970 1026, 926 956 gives 1.9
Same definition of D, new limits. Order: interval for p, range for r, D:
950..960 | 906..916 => -0.12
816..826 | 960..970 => -0.49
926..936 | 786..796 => 0.64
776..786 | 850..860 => -0.27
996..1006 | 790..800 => 0.62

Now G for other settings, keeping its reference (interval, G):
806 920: 918.0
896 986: 918.0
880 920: 918.0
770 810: 793.0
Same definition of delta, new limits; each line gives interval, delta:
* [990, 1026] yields 0.482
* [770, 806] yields 0.526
